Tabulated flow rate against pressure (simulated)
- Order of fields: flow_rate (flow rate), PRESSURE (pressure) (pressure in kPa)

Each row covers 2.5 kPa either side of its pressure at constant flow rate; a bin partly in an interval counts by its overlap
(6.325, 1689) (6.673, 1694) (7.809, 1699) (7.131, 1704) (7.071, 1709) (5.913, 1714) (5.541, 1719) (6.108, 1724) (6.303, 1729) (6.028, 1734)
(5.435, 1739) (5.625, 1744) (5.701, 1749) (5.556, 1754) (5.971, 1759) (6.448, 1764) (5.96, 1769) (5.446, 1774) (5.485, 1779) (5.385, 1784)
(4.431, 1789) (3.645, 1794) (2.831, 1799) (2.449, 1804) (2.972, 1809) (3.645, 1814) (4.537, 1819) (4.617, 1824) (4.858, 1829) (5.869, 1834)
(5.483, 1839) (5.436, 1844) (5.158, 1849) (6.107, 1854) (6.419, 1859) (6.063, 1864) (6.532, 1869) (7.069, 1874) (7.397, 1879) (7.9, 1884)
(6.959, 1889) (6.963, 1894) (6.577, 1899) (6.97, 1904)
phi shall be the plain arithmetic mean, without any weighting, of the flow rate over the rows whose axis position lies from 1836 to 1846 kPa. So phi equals 5.5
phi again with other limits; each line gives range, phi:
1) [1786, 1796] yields 4.0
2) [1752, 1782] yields 5.8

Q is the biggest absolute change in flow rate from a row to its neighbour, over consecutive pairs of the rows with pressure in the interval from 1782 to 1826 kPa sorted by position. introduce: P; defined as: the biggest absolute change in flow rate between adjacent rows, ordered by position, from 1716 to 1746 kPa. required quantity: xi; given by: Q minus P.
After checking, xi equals 0.36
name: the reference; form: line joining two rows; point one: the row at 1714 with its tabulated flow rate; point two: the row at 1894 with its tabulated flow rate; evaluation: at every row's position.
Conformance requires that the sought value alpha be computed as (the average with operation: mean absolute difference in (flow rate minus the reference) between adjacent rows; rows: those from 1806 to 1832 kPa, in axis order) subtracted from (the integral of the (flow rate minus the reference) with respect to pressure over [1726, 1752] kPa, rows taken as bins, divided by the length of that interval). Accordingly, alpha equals -0.7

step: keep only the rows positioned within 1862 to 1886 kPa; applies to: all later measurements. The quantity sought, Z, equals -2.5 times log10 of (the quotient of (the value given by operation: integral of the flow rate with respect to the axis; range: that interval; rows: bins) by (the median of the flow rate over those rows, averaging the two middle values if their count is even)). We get -3.44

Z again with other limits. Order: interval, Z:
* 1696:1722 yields -3.48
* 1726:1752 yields -3.56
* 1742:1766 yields -3.48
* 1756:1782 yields -3.52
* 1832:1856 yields -3.47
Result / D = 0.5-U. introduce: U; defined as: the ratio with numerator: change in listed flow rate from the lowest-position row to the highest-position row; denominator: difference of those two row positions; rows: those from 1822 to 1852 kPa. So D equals 0.48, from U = 0.02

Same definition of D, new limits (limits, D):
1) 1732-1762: 0.50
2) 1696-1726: 0.57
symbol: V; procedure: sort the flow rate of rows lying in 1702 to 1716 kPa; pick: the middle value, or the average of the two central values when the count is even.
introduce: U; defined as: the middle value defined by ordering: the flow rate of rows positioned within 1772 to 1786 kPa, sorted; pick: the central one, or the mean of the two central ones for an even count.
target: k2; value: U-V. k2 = -1.6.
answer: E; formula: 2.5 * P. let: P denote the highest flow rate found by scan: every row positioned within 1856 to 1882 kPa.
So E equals 18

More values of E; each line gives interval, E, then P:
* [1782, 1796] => 13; 5.385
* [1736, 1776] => 16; 6.448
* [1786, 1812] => 11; 4.431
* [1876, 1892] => 20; 7.9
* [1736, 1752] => 14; 5.701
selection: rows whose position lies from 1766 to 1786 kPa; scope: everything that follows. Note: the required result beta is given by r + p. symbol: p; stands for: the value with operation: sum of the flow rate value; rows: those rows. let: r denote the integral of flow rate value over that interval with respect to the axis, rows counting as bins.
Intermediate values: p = 22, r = 112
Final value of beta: 134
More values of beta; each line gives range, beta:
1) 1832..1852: 132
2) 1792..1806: 51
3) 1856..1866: 75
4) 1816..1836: 118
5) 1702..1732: 228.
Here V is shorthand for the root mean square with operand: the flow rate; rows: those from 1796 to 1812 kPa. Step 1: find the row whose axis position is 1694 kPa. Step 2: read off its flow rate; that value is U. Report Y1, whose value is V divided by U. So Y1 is 0.4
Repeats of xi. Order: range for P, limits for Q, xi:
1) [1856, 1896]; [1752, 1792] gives 0.01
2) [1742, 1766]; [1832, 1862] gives 0.47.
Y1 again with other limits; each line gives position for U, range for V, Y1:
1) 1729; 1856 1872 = 1.0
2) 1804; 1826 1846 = 2.2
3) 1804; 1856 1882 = 2.7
